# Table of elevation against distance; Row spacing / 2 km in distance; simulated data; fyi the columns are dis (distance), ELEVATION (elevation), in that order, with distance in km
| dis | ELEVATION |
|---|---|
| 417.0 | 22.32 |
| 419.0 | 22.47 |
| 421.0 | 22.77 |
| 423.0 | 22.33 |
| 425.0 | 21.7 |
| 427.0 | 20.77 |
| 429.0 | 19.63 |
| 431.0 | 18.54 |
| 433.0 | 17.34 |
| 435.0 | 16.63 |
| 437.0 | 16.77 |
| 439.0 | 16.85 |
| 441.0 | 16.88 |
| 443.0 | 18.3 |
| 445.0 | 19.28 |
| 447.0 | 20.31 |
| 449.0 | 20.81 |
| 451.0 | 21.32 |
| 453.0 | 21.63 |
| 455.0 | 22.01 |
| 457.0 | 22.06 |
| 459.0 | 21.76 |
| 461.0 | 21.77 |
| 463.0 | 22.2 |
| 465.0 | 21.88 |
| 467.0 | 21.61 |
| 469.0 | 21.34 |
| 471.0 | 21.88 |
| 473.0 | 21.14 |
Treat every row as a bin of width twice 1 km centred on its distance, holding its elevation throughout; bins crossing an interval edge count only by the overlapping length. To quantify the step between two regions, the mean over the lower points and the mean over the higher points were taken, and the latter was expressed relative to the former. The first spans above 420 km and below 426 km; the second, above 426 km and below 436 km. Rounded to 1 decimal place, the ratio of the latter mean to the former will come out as 0.8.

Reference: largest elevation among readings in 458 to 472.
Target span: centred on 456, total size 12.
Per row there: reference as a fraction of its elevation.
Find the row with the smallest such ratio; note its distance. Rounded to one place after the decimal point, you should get 457.0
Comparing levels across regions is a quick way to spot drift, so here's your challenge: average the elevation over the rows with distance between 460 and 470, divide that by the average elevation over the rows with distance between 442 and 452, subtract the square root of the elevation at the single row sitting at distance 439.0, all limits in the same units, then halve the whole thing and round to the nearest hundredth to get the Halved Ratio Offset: -1.51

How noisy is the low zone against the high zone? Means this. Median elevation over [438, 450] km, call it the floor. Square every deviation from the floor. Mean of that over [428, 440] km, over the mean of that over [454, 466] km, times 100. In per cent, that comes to 26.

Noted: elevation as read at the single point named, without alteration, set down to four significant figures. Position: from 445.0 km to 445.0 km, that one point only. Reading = 19.28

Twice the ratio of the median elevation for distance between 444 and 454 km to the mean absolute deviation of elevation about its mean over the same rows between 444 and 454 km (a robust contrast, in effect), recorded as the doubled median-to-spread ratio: 59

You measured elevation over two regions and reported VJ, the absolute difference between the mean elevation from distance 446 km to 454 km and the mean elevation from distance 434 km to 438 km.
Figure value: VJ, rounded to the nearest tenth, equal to 4.3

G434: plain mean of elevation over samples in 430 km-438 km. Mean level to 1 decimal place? 17.3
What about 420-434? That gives 20.4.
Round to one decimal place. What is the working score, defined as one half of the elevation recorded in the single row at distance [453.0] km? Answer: 10.8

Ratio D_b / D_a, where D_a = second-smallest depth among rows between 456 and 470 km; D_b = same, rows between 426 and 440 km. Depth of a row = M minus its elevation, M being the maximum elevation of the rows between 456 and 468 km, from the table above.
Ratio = 18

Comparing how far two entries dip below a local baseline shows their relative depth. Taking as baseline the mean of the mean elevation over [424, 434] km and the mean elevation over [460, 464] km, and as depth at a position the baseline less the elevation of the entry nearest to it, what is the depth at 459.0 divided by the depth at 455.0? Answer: 0.79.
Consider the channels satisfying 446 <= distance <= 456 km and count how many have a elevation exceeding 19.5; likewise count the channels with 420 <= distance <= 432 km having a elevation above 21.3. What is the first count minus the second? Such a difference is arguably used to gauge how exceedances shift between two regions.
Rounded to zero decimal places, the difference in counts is 2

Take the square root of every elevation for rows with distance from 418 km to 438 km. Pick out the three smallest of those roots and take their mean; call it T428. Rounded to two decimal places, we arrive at 4.11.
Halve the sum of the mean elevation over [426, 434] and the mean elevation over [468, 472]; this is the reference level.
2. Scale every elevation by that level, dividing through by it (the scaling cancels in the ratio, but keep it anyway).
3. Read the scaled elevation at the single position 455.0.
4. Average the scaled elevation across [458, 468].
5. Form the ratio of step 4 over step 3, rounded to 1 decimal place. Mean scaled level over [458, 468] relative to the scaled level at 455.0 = 1.0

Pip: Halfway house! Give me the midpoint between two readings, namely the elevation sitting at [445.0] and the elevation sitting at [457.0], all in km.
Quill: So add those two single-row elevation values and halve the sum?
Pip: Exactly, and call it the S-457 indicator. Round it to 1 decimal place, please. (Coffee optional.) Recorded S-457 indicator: 20.7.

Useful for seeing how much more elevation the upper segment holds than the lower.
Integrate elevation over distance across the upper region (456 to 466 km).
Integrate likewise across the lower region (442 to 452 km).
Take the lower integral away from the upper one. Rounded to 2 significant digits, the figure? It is 19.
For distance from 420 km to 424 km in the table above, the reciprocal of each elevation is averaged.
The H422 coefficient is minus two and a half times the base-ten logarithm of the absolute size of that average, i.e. 3.38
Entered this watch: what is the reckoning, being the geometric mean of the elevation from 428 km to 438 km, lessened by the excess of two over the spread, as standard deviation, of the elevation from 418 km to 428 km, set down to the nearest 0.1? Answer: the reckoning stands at 16.5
